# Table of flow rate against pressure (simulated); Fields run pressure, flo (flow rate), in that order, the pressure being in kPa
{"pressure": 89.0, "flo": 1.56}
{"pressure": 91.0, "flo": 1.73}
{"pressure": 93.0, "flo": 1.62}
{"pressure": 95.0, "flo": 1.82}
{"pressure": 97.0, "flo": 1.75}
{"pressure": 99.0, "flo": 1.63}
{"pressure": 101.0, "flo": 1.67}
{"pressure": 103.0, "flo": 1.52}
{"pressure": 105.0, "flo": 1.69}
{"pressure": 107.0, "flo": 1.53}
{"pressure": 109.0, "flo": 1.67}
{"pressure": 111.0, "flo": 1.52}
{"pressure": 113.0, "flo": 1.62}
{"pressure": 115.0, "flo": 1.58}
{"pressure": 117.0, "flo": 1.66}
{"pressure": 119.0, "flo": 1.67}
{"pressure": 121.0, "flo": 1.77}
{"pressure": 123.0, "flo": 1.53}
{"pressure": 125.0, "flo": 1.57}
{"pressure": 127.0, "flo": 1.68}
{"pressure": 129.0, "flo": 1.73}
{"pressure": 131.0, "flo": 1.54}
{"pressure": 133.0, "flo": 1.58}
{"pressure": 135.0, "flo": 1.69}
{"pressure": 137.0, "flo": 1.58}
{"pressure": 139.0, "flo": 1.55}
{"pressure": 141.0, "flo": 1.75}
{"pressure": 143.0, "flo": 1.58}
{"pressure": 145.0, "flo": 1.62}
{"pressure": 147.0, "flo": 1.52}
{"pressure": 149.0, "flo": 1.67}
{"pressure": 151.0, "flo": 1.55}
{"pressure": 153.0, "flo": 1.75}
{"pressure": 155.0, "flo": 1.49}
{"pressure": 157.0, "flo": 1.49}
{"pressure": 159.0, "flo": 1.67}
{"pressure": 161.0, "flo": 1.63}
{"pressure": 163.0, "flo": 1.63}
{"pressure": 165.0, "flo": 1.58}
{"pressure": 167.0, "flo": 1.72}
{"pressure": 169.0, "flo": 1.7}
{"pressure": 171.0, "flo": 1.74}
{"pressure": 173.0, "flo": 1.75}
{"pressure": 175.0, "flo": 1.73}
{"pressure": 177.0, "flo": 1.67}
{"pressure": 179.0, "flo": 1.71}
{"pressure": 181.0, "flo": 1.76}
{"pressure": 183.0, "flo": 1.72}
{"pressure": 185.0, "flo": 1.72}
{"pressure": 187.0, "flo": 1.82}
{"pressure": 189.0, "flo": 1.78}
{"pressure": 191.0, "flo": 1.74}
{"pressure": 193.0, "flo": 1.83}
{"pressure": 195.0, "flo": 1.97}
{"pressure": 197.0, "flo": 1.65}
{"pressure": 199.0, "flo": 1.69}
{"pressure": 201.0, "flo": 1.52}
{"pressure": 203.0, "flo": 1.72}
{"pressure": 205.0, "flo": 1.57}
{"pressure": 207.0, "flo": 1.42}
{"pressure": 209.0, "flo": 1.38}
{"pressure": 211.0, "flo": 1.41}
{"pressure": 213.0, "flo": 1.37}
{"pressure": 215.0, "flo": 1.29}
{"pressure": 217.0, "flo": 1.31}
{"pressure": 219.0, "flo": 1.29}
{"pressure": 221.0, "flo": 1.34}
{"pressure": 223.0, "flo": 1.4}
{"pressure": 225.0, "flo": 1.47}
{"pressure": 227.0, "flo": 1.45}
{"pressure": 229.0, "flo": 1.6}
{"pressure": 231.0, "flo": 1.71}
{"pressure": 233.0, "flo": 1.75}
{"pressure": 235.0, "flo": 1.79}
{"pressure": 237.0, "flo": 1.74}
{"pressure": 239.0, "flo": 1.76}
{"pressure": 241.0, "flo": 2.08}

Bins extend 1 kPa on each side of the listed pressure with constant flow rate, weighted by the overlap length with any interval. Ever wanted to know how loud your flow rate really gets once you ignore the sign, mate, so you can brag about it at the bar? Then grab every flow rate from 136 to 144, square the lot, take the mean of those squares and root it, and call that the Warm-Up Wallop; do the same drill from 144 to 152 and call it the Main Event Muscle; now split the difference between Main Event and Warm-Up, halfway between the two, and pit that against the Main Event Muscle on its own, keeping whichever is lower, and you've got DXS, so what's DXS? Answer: 1.59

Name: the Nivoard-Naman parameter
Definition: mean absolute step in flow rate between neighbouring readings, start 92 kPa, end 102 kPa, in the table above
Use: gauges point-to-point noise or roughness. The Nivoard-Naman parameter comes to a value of 0.11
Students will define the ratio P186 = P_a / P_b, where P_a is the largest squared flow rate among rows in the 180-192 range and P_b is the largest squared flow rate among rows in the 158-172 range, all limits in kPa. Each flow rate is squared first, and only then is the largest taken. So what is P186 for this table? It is 1.09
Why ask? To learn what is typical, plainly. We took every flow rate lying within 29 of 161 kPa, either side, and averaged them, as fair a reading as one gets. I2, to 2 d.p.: 1.66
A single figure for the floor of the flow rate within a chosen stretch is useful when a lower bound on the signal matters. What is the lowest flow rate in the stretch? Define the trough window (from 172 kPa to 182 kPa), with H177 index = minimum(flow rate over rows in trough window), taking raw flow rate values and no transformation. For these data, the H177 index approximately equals 1.67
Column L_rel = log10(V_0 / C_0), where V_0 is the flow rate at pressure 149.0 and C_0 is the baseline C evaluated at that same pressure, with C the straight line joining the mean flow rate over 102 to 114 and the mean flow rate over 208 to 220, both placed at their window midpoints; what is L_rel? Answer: 0.048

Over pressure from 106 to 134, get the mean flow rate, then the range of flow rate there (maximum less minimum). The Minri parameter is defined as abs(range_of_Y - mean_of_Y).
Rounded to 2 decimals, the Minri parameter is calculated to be 1.37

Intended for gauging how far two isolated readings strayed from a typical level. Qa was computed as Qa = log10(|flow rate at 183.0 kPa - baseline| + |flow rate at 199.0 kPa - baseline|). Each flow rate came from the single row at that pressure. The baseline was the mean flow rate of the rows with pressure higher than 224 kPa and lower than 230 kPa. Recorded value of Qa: -0.40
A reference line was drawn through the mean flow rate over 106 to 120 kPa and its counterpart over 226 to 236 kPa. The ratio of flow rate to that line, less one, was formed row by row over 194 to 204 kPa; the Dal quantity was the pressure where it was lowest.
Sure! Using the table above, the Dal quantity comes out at 201.0 kPa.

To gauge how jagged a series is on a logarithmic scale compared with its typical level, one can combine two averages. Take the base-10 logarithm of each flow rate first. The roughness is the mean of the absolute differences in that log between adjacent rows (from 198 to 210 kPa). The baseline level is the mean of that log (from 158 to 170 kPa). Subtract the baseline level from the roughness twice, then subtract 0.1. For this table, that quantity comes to -0.498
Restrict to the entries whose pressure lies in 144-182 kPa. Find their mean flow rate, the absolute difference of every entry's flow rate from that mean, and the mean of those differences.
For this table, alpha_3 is 0.074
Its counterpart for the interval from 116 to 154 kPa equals 0.073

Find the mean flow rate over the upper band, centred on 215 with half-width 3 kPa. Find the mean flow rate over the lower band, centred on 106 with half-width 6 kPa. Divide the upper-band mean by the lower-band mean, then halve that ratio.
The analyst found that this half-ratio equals 0.41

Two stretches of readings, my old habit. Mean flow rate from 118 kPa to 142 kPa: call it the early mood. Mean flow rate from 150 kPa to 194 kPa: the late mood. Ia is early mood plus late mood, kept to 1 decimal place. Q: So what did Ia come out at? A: 3.3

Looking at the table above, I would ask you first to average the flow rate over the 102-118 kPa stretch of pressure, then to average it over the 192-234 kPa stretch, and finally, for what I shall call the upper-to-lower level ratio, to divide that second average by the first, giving 0.96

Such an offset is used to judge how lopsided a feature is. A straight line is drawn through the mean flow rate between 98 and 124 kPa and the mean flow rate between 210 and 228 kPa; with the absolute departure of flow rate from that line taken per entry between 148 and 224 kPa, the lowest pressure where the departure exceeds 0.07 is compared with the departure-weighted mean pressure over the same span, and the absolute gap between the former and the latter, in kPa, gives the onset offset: 35.0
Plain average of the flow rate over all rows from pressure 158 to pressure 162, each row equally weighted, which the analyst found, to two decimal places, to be 1.65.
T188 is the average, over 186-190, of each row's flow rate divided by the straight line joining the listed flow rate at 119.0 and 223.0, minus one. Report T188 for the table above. 0.21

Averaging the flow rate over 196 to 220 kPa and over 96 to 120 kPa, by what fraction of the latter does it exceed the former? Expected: 0.10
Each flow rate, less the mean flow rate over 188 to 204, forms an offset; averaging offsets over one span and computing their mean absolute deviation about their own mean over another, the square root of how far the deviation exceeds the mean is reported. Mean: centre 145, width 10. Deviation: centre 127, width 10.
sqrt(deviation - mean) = 0.43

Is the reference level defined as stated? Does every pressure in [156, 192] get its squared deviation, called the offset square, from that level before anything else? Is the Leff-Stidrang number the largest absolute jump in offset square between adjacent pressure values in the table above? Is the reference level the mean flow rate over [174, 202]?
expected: 0.056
